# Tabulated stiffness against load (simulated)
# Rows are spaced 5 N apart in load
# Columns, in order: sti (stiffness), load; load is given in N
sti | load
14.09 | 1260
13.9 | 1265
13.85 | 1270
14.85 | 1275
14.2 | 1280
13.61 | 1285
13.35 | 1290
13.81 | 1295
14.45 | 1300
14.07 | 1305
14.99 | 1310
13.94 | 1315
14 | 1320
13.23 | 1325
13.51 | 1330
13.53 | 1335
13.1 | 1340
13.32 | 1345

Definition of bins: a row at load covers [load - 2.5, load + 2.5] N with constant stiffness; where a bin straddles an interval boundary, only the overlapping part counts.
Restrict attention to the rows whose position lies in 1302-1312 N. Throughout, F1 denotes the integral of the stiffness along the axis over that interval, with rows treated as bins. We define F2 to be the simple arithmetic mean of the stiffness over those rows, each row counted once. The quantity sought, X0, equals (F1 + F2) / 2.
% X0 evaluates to 80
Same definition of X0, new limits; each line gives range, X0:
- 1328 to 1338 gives 74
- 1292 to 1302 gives 77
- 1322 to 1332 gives 74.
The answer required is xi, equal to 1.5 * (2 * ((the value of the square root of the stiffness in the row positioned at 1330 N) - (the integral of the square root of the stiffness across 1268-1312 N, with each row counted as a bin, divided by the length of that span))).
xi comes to -0.2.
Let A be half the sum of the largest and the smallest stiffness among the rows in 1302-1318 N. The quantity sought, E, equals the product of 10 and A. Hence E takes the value 145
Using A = 14.5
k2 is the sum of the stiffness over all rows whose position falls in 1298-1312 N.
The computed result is 43.5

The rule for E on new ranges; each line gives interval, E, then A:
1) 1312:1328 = 136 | 13.6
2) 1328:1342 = 133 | 13.3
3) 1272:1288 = 142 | 14.2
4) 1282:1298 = 136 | 13.6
